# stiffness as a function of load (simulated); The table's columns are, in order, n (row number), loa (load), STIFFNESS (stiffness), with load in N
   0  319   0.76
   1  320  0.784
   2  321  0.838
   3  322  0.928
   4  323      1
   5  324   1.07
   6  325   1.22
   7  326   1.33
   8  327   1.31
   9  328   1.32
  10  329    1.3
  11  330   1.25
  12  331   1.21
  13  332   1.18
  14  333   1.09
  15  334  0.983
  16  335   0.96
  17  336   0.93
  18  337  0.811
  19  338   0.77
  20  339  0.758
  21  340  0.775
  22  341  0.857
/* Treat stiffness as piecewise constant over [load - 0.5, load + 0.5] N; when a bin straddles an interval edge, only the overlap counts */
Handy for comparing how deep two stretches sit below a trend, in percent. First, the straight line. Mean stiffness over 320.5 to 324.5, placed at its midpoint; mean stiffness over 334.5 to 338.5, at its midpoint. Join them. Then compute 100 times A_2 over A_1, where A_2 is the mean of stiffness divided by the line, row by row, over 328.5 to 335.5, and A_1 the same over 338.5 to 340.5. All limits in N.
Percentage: 140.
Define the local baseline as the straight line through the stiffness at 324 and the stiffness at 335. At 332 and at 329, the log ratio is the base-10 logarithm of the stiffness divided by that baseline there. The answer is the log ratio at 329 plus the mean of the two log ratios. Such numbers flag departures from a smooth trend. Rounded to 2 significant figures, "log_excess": 0.20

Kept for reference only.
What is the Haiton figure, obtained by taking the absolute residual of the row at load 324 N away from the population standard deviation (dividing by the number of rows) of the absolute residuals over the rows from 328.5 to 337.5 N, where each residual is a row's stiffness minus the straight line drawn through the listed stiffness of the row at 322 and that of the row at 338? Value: -0.03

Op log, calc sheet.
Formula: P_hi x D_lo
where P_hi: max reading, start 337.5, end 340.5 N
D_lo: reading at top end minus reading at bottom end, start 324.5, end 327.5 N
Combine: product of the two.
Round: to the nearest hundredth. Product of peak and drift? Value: 0.07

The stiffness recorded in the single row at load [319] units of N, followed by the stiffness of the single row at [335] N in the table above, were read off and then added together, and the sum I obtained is 1.72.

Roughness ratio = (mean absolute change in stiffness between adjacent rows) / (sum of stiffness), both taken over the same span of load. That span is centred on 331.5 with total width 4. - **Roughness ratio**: 0.011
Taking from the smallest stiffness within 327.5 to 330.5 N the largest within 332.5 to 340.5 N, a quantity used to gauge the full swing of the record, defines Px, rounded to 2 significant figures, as 0.16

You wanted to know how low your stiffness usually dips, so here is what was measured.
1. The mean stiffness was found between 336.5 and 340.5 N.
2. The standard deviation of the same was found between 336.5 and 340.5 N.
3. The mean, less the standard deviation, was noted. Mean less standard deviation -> 0.76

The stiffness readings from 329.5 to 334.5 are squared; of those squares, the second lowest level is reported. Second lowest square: 1.2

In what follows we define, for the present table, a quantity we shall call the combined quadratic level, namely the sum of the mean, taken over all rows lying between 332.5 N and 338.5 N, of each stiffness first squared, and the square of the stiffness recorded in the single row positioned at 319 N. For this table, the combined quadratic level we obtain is 1.44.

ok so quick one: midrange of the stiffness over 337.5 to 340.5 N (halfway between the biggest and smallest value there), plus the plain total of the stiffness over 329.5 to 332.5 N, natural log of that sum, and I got 1.48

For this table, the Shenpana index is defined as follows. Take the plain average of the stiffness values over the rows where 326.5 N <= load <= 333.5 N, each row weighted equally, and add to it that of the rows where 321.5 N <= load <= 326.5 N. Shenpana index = 2.35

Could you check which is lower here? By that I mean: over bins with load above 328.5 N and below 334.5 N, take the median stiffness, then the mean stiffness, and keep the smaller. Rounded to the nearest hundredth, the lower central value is 1.17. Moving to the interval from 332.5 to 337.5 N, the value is 0.95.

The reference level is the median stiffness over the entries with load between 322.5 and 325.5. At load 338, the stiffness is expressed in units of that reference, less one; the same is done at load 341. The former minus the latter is -0.1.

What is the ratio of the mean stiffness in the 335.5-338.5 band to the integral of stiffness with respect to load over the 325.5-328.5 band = 0.21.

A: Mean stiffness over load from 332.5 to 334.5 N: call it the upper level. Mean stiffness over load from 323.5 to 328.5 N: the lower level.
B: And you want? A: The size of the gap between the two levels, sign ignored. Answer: 0.21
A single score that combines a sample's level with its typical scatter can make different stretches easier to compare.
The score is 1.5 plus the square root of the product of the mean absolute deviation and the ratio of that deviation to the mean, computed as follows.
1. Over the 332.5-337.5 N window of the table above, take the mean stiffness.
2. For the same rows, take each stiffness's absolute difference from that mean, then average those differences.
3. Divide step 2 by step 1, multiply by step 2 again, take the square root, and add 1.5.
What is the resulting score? 1.57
